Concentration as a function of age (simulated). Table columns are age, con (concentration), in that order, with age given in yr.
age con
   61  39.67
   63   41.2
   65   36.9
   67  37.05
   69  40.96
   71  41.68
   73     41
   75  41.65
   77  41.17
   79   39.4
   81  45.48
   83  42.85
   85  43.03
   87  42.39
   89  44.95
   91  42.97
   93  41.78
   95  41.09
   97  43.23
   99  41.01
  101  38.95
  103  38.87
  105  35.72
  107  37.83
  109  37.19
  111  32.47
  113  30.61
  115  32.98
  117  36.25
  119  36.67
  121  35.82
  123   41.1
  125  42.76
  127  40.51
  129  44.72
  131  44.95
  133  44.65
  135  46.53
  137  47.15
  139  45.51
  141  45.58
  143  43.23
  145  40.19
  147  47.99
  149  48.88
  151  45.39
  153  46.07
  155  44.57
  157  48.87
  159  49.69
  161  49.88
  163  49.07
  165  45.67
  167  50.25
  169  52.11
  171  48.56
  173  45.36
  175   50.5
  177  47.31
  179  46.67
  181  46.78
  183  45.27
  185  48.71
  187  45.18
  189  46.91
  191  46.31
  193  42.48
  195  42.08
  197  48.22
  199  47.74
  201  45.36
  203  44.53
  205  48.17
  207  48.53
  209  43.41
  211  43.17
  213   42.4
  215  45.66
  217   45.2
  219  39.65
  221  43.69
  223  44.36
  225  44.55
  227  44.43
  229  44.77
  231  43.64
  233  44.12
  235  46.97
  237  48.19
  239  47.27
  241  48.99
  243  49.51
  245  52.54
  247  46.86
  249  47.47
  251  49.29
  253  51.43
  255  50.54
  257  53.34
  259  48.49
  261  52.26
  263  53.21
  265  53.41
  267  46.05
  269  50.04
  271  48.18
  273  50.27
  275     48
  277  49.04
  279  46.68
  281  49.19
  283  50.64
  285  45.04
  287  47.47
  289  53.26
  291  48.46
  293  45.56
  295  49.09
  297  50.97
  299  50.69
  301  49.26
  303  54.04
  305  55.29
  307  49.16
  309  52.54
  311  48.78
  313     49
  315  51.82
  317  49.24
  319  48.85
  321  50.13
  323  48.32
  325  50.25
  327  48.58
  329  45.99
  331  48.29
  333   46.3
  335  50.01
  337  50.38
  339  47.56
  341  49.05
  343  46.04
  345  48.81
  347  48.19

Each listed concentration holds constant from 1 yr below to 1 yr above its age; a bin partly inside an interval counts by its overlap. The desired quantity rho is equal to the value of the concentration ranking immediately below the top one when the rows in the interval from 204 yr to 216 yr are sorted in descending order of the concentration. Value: 48.17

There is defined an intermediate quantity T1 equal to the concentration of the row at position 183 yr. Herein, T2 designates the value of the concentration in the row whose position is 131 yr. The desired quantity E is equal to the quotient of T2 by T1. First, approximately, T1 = 45.27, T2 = 44.95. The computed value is 0.99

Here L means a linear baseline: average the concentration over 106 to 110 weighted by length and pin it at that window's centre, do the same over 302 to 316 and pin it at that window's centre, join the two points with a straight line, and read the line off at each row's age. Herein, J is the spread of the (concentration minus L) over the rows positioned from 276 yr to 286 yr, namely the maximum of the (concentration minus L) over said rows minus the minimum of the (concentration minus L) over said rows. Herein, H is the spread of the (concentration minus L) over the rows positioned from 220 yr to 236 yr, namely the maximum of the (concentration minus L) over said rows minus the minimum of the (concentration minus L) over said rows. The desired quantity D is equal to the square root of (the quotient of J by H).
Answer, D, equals 1.37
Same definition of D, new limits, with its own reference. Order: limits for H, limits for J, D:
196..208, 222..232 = 0.57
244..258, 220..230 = 0.32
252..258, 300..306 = 1.47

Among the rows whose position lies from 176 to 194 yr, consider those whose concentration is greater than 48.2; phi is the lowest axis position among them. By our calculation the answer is 185 yr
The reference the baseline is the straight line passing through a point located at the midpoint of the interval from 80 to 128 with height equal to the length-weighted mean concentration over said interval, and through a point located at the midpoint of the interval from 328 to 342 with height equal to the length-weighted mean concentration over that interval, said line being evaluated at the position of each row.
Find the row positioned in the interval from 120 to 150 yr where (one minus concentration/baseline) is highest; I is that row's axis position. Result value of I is 121 yr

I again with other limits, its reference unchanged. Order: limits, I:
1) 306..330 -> 329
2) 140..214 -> 213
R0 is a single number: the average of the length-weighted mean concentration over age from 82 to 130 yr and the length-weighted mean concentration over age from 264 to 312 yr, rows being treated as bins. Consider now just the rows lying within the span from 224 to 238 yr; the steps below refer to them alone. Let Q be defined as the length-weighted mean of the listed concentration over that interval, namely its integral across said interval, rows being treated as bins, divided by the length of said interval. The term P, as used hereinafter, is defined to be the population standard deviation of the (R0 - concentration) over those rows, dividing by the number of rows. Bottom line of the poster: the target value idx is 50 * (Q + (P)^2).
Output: 2382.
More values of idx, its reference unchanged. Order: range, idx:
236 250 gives 2597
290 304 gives 2777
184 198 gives 2578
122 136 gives 2389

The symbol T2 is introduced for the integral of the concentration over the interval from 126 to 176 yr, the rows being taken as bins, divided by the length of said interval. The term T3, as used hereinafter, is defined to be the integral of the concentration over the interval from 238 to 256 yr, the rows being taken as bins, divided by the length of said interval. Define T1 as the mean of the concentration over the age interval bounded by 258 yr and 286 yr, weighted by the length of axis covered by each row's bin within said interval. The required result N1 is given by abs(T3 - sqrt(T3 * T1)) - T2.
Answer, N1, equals -46.6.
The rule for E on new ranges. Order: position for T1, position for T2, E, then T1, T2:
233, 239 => 1.07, 44.12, 47.27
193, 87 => 1.00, 42.48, 42.39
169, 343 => 0.88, 52.11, 46.04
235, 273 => 1.07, 46.97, 50.27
